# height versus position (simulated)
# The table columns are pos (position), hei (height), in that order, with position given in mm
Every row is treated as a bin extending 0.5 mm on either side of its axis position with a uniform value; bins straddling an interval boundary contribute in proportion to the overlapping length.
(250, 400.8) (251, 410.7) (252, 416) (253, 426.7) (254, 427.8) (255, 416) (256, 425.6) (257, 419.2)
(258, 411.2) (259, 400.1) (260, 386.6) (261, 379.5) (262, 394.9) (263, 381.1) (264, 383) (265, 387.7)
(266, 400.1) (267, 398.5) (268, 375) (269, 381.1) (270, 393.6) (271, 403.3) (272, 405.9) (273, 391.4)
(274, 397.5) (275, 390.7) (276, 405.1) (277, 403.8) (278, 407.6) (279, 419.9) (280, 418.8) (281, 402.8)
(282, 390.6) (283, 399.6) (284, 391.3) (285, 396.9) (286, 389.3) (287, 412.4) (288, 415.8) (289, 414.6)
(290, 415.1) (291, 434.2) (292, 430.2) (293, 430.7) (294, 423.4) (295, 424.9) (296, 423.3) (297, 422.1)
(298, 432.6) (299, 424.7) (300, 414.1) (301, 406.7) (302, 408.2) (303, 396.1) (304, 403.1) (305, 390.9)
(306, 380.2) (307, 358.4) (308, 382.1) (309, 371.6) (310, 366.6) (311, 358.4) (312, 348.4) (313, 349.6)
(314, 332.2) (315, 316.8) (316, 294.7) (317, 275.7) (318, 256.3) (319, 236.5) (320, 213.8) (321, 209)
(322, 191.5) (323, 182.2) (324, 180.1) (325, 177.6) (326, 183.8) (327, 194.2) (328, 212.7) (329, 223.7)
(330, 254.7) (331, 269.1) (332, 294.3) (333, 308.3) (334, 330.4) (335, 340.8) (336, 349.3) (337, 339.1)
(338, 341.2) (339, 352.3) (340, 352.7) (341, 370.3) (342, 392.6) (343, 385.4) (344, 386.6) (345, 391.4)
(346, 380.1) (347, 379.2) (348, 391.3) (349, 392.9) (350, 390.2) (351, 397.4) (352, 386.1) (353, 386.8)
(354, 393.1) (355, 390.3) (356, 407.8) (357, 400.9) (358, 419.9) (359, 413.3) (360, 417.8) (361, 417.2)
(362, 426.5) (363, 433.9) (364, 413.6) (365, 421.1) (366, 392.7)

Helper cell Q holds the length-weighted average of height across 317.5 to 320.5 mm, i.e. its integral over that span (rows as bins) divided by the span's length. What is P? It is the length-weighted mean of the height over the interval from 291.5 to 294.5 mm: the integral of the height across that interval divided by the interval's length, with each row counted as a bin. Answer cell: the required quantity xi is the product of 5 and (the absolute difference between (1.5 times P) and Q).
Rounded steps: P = 428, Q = 236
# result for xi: 2033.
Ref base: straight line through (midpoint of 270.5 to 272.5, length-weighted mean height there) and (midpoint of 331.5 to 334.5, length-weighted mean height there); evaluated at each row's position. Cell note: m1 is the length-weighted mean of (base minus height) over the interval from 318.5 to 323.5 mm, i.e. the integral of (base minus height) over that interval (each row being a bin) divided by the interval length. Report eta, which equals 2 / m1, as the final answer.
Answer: 0.02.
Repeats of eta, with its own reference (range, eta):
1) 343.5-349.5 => -0.02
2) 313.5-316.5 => 0.08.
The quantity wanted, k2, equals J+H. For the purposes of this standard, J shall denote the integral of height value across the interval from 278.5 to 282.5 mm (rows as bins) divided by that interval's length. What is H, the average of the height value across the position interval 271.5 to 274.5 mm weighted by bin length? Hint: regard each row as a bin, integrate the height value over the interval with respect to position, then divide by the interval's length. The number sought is 806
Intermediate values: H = 398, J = 408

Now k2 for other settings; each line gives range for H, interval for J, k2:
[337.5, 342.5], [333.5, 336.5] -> 702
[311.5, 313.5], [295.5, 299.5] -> 775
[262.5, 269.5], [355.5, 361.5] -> 799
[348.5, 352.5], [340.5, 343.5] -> 774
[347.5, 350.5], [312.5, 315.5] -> 724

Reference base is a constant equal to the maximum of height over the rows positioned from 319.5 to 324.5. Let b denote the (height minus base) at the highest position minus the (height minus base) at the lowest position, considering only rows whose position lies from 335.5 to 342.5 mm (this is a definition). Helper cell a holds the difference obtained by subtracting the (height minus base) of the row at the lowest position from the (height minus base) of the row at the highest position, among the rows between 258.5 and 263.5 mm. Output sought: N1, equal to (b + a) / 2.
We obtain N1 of 12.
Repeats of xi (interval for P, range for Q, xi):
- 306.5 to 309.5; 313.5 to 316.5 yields 1207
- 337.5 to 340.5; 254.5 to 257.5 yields 514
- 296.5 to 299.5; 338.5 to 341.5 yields 1406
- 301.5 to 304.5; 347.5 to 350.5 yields 1061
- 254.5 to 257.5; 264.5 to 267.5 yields 1175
